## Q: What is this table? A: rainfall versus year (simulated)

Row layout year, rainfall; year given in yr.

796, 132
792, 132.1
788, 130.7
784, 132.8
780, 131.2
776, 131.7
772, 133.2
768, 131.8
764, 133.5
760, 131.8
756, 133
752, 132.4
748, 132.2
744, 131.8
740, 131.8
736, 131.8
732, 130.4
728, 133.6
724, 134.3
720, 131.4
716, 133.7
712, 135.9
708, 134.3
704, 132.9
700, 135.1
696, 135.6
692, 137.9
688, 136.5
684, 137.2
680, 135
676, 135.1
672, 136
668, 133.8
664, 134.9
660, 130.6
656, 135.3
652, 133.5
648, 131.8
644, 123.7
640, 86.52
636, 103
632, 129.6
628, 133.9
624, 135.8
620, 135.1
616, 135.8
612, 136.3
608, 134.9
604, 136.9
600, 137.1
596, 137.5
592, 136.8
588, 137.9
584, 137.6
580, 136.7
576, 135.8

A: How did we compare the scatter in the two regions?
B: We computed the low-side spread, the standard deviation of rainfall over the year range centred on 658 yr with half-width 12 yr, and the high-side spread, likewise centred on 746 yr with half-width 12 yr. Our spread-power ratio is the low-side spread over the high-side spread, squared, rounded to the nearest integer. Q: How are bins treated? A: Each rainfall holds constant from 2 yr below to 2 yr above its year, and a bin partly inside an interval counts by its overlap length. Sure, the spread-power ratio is 14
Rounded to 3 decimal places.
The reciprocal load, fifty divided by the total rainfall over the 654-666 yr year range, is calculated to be 0.125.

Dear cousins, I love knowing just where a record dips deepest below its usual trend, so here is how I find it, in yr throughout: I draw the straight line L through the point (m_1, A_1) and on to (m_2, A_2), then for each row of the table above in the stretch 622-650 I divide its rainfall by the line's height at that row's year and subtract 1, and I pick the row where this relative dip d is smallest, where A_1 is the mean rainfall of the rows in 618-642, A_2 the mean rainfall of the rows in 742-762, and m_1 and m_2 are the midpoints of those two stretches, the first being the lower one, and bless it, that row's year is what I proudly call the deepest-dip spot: 640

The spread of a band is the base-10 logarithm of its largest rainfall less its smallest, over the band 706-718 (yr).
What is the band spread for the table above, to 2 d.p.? 0.34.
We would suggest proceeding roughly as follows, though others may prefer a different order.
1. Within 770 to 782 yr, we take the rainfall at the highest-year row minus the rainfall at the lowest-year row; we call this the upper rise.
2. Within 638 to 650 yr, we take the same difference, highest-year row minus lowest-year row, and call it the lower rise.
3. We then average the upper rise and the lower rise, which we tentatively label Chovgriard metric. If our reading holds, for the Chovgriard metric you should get 21.6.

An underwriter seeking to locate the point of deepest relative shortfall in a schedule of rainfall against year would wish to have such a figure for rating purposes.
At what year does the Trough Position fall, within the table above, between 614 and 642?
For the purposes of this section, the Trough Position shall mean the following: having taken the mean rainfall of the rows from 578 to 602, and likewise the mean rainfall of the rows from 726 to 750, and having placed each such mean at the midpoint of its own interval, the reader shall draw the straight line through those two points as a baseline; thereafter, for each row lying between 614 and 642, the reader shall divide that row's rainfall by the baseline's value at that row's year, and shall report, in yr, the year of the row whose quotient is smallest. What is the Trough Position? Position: 640 yr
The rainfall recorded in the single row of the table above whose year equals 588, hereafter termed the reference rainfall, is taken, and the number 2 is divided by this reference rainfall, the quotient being 0.0145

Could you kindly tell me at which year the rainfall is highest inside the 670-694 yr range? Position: 692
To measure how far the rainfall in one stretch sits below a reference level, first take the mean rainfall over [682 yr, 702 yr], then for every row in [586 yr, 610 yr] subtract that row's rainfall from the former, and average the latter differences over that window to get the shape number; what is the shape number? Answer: 0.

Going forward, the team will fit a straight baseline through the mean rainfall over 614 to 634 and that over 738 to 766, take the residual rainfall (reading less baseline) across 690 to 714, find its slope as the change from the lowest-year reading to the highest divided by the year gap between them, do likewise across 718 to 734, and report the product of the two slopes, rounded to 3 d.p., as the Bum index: 0.006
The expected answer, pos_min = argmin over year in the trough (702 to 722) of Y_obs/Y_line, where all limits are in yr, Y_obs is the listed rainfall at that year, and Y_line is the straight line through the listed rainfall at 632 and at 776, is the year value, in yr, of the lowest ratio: 720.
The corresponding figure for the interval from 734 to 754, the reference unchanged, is 744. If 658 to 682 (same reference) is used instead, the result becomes 660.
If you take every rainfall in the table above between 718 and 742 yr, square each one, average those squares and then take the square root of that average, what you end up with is 132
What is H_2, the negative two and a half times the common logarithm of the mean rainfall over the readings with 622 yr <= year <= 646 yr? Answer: -5.19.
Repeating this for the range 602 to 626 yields -5.33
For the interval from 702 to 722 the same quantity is -5.31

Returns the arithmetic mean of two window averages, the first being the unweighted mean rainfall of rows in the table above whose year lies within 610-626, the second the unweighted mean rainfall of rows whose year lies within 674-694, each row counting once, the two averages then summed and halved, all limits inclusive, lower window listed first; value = 136.0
